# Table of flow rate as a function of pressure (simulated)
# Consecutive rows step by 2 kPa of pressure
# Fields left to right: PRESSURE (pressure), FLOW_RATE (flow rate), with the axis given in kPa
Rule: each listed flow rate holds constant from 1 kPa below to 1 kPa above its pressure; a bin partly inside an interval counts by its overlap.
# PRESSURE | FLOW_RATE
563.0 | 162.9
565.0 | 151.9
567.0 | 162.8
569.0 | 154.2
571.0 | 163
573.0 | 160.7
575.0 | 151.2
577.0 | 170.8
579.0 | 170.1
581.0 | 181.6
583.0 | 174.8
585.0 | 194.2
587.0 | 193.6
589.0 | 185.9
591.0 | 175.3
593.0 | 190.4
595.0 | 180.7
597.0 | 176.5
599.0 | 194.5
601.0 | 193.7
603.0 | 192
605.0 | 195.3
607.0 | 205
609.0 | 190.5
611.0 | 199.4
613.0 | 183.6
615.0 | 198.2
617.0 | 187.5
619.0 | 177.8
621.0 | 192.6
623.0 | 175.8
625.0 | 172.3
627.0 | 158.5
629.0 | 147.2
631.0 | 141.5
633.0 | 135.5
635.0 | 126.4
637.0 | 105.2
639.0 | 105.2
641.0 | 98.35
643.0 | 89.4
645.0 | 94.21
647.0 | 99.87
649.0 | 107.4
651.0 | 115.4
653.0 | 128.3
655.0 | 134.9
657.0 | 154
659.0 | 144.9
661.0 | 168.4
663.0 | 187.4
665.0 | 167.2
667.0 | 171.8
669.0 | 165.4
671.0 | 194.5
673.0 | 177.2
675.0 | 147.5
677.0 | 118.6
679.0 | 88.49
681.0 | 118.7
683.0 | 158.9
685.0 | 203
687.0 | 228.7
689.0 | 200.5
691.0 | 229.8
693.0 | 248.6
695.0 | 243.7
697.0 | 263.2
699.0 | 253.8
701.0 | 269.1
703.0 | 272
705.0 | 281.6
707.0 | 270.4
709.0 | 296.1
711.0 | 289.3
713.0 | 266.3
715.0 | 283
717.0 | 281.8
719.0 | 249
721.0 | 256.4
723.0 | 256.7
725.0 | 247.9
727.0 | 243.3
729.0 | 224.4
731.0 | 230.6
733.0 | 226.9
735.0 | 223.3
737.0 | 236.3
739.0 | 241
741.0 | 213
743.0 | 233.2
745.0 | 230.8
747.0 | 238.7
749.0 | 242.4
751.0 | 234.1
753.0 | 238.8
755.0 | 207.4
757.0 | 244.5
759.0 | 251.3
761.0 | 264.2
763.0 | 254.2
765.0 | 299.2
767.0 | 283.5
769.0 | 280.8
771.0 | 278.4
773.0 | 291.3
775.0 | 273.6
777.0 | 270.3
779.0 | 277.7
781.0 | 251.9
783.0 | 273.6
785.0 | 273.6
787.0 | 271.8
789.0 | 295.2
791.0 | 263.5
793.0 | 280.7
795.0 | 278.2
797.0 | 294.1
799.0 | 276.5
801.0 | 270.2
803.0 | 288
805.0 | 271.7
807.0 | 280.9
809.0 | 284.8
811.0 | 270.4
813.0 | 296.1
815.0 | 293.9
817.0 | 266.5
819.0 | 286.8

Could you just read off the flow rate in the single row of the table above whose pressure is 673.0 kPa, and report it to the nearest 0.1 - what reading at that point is 177.2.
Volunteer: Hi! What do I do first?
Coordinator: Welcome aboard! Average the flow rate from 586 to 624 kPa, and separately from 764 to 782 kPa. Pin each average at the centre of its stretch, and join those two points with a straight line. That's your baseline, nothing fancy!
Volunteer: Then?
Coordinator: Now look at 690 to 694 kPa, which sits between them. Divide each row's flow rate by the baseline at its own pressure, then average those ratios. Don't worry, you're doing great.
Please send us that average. 1.02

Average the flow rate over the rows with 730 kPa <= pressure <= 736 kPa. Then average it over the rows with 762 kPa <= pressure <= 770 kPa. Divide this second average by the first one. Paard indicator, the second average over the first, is 1.2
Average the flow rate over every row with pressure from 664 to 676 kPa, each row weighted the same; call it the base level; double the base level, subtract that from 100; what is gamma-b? -241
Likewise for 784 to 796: -454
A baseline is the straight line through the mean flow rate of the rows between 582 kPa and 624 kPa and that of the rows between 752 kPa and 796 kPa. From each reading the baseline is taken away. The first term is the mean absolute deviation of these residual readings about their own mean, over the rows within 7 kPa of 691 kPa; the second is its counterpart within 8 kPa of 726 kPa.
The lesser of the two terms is 13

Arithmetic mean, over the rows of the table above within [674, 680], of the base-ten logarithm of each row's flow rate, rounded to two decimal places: 2.06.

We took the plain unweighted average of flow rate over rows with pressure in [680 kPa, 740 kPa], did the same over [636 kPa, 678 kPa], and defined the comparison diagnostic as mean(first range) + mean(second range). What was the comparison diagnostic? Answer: 380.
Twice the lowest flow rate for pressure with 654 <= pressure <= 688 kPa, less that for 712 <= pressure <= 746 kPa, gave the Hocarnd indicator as -36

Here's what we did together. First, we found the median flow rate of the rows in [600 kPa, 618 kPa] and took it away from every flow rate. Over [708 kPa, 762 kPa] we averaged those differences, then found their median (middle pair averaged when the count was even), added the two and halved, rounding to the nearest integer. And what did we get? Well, 51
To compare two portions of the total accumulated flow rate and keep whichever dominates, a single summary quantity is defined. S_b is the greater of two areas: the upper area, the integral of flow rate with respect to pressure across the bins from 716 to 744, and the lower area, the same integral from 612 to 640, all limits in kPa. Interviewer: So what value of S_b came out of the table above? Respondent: 6728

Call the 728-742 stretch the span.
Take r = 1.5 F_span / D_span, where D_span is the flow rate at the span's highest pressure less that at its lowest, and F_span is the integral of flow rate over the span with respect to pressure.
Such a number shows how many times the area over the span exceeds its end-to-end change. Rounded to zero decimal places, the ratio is -420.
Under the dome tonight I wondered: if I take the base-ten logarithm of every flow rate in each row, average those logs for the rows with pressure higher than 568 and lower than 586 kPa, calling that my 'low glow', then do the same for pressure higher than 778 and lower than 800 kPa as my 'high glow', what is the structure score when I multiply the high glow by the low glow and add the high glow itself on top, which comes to 7.9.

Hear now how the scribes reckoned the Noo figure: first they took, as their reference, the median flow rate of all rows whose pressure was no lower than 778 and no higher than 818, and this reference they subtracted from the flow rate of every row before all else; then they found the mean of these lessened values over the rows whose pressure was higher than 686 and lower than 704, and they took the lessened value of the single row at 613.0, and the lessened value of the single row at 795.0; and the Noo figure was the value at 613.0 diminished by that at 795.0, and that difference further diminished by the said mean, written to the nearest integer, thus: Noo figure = -63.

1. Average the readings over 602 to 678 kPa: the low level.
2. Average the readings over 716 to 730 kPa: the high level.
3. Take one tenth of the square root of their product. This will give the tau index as 19.7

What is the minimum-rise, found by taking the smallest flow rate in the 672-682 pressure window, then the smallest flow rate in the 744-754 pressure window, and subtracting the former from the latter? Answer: 142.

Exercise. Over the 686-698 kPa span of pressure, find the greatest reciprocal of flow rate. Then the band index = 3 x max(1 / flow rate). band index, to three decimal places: 0.015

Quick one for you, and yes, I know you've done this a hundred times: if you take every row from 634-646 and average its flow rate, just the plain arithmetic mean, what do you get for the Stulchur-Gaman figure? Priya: 103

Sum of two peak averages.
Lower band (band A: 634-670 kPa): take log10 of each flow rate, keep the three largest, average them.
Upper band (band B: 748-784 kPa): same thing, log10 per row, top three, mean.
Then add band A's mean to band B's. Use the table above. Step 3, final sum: 4.71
